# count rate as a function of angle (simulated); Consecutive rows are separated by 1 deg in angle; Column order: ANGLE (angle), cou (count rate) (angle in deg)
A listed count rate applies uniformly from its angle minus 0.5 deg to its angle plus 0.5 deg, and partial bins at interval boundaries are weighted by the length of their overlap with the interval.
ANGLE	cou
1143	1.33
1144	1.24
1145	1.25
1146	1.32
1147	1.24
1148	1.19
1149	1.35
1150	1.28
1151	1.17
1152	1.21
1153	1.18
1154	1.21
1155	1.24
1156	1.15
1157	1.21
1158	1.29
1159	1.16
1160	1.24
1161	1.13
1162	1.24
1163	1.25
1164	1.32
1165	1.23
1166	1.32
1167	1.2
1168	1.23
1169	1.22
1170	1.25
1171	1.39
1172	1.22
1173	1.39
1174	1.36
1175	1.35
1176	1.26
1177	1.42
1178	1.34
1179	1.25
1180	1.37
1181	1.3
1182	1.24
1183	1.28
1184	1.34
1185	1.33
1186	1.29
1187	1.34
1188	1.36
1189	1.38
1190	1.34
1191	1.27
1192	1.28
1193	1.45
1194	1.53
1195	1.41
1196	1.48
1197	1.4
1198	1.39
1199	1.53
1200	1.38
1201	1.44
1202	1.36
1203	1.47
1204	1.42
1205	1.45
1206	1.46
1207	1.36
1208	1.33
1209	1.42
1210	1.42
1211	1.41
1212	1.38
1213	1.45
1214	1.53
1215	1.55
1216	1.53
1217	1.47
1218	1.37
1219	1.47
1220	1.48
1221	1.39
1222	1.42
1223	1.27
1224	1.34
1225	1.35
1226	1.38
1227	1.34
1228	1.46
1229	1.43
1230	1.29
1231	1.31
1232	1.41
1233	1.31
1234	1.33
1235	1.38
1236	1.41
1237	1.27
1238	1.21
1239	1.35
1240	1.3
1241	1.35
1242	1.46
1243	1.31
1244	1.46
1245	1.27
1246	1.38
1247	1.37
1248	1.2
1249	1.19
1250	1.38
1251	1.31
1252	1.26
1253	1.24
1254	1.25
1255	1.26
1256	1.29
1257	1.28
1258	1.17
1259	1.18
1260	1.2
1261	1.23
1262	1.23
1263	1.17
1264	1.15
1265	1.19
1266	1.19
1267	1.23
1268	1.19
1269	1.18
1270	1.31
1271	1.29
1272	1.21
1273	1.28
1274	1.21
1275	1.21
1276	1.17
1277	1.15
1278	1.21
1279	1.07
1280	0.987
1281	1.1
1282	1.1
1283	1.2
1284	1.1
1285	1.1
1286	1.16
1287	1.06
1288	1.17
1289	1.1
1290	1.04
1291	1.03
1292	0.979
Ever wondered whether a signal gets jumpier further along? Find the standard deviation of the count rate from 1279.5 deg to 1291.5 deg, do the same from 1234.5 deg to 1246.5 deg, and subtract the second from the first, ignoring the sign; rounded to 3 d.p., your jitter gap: 0.016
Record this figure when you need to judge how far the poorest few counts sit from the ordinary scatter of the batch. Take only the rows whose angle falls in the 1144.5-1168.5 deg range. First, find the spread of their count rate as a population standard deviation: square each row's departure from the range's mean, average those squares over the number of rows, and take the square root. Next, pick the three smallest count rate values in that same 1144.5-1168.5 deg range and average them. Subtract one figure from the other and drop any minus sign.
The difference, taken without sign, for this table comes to 1.09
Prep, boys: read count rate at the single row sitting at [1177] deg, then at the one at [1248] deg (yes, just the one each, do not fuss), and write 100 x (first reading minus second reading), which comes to 22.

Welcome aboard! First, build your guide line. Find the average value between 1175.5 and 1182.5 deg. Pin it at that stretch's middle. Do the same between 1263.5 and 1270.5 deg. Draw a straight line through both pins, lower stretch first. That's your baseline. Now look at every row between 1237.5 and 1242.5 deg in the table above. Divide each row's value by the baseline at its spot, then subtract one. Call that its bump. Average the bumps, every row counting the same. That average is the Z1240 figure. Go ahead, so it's 0.077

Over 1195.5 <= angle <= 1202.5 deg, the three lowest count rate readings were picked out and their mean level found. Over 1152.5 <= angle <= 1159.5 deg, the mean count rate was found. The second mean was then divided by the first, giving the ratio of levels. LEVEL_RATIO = 0.88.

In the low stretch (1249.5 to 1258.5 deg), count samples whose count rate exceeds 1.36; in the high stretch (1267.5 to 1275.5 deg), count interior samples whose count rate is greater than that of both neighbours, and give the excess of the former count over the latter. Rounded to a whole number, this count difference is -1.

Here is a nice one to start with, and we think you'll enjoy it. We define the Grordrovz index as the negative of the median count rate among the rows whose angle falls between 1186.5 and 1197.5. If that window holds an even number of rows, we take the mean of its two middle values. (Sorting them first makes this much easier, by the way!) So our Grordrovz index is -1.38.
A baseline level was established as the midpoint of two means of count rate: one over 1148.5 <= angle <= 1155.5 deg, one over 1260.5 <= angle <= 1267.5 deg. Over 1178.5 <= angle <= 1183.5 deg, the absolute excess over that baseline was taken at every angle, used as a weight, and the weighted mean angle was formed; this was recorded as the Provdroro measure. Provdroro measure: 1180.8 deg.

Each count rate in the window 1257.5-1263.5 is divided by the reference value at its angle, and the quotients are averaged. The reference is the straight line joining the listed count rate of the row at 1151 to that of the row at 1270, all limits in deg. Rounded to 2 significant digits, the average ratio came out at 0.92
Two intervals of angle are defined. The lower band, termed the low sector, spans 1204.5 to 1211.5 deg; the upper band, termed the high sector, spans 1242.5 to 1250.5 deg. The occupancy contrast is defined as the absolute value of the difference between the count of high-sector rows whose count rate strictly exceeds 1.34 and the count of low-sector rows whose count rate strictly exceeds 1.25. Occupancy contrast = 3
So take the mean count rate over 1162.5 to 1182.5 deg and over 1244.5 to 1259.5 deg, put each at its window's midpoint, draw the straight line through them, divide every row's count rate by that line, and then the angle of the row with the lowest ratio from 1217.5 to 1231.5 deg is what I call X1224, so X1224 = 1223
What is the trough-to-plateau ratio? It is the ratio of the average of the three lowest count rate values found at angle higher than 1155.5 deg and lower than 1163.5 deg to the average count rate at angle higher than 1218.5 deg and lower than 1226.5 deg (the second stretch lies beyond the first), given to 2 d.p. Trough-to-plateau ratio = 0.83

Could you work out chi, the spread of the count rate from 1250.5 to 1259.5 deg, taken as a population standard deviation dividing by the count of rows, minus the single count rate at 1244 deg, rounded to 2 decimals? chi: -1.42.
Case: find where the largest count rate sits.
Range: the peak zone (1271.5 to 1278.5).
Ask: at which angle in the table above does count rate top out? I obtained 1273 deg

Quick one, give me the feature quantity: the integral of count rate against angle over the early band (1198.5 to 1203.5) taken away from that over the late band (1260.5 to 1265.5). -1.2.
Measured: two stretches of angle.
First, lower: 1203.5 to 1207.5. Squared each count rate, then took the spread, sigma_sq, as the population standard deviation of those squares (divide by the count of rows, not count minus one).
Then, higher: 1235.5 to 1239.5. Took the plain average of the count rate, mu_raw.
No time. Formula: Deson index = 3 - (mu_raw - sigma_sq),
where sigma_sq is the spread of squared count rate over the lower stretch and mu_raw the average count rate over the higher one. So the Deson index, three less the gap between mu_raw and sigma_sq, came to 1.80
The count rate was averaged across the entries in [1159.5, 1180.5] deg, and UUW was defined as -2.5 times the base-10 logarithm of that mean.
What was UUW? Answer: -0.27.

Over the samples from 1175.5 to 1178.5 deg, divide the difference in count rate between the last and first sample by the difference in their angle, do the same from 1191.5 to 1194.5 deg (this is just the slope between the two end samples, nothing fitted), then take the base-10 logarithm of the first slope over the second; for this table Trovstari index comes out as -0.5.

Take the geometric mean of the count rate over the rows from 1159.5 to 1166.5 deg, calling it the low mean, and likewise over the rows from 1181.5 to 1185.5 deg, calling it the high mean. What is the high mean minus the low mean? 0.05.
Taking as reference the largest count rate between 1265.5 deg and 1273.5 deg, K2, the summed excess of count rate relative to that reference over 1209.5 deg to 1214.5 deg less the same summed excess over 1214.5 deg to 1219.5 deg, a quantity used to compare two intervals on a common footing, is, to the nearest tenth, -0.2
